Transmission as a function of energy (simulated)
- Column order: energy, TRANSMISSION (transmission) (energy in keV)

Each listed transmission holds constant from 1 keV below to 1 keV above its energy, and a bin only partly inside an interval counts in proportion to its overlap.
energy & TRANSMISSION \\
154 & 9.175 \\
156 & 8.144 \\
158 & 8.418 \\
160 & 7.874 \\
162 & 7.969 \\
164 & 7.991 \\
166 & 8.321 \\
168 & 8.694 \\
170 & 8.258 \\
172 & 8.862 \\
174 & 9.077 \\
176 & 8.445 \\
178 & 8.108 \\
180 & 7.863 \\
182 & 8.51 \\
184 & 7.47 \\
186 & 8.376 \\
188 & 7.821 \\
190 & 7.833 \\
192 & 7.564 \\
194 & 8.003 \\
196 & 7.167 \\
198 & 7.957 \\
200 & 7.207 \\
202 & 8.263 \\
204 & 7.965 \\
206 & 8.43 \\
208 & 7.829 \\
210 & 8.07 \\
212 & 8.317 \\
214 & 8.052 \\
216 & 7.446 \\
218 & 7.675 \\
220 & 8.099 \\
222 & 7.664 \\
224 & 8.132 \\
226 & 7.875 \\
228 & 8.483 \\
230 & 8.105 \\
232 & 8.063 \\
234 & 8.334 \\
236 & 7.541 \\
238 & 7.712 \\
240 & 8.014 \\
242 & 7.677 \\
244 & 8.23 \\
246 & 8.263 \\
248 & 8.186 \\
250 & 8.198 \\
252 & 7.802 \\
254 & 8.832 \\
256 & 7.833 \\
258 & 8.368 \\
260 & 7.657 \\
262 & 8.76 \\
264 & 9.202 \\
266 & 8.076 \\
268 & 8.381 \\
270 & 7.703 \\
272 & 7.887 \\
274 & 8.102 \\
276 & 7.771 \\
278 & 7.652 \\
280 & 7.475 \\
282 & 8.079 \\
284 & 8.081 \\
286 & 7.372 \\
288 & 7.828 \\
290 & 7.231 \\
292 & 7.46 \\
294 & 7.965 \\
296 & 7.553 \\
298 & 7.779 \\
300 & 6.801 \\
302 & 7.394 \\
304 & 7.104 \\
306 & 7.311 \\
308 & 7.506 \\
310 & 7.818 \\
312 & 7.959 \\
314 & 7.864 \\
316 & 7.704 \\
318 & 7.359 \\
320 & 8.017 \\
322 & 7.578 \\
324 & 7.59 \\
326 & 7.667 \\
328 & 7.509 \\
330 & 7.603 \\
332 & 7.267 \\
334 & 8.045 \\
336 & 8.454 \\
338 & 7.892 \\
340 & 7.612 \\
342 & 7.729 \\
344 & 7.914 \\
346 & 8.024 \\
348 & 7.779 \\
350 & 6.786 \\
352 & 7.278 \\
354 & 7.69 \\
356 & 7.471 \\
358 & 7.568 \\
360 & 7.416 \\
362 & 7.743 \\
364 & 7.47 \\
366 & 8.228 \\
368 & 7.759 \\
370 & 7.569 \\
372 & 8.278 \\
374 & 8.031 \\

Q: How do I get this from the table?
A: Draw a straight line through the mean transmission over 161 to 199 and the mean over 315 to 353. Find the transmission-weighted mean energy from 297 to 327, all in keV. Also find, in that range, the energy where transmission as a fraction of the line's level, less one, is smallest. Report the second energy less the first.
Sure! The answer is -12.2 keV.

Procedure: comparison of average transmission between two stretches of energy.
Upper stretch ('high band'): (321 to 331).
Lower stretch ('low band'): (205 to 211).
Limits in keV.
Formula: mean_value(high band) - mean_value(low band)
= -0.5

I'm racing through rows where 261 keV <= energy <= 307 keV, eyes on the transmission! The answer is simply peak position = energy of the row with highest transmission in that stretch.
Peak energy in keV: 264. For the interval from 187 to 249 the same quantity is 228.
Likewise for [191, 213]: 206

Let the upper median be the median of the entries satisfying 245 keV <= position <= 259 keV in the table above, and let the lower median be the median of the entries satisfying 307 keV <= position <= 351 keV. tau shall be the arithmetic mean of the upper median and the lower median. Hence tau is 7.96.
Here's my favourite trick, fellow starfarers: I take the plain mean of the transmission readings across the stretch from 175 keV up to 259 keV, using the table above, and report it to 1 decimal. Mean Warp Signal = 8.0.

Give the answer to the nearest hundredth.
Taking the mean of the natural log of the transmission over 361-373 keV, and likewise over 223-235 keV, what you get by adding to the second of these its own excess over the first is 2.14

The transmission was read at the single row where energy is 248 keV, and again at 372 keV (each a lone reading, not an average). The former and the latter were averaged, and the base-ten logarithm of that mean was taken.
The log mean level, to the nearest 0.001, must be 0.916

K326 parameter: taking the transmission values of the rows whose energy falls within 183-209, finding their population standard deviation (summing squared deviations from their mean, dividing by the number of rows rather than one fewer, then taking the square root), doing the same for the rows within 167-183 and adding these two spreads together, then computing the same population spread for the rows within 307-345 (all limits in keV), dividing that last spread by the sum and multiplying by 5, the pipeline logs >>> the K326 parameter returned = 1.8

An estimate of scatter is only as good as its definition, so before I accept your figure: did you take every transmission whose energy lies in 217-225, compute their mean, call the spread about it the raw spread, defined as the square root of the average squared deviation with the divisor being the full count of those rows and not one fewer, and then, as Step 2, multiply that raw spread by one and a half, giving 0.34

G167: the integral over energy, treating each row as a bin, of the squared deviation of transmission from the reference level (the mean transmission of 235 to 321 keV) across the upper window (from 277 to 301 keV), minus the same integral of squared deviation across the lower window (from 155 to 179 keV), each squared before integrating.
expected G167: -5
